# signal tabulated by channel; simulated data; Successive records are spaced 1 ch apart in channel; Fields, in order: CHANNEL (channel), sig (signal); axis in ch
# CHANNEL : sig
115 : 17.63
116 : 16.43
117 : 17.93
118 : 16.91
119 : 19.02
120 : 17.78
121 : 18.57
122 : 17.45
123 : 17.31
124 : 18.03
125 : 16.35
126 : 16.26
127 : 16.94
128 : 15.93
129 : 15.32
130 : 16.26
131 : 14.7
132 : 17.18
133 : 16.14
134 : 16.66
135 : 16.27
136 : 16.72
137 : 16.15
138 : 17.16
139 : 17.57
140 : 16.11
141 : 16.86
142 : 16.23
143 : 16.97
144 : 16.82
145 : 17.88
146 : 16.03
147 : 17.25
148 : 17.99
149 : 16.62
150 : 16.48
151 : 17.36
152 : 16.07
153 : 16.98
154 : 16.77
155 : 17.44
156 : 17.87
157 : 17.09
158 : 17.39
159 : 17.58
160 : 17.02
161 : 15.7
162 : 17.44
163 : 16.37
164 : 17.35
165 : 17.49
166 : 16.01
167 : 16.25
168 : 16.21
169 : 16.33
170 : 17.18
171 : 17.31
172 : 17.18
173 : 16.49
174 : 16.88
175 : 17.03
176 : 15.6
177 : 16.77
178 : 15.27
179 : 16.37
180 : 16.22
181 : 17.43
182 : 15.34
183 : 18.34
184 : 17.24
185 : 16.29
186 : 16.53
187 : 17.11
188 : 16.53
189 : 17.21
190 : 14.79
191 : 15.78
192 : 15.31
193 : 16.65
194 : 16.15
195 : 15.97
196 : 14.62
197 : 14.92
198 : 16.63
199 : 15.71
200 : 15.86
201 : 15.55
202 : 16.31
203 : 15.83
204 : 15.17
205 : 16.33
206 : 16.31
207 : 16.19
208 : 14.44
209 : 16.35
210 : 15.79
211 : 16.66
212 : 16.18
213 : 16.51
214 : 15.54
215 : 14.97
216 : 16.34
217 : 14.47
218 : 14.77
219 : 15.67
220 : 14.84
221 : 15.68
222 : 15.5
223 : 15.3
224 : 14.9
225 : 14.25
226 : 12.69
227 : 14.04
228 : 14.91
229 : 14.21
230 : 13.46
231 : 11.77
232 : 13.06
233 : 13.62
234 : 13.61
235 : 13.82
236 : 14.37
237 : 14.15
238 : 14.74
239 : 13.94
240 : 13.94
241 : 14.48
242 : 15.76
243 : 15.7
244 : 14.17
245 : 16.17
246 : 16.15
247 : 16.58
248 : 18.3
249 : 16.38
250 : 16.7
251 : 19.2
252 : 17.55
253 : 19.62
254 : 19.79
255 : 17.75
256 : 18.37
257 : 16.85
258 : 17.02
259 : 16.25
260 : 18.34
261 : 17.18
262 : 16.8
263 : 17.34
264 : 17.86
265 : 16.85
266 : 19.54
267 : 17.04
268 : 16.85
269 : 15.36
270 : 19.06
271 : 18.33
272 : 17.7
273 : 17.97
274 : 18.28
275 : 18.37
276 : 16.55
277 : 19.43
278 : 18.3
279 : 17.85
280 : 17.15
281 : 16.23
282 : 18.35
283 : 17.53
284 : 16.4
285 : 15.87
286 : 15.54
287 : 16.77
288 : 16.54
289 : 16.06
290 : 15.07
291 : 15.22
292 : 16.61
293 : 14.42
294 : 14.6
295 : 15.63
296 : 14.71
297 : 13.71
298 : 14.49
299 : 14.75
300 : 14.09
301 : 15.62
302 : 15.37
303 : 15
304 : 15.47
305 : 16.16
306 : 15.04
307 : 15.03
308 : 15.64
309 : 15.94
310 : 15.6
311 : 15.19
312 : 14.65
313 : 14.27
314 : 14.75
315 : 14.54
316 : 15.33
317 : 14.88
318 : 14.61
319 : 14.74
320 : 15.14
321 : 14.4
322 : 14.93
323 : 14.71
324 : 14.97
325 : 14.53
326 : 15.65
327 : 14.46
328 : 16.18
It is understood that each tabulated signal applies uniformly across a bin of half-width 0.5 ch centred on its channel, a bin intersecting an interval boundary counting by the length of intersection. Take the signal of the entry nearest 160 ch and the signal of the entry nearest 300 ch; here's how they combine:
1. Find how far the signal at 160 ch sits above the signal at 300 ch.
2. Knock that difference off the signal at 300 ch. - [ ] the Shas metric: 11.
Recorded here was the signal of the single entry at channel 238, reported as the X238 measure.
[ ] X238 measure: 14.74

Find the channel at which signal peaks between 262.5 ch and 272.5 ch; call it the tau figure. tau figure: 266 ch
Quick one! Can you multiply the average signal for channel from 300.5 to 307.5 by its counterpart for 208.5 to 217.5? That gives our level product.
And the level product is 244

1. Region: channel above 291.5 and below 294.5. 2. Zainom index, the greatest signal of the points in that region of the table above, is 16.61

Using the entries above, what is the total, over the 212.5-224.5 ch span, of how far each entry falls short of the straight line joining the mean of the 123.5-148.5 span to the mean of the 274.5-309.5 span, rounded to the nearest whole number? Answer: 11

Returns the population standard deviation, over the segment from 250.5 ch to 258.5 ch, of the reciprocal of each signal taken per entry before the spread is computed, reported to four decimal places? 0.0032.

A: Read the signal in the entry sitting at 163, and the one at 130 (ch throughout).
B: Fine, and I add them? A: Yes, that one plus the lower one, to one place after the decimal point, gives 32.6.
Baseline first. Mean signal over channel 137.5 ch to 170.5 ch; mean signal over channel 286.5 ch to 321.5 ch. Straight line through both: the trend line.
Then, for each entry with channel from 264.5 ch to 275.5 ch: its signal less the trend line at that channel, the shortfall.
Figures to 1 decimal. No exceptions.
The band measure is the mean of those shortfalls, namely 2.2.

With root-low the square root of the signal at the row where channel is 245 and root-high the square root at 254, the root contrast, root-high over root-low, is 1.11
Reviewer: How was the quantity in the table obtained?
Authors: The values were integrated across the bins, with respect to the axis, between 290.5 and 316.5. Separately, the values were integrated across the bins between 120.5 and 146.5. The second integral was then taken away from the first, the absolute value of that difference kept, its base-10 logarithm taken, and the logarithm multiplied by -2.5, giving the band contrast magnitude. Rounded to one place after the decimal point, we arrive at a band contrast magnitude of -4.1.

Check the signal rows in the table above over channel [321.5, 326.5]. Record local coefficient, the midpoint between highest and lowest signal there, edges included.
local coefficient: 15.1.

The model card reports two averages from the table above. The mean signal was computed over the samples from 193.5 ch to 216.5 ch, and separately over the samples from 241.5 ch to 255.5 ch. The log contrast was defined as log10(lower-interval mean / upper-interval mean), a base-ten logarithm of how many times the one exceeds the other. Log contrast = -0.034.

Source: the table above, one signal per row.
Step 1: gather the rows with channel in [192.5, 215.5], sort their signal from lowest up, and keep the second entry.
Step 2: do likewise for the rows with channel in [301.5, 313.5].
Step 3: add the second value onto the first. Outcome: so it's 29.3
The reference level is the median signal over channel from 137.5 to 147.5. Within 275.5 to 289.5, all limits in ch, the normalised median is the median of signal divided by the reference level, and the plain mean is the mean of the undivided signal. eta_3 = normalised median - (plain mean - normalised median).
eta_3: -15.1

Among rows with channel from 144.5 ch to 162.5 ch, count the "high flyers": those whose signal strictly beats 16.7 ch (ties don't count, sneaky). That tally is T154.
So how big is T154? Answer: 13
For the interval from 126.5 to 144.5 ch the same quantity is 8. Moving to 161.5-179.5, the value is 9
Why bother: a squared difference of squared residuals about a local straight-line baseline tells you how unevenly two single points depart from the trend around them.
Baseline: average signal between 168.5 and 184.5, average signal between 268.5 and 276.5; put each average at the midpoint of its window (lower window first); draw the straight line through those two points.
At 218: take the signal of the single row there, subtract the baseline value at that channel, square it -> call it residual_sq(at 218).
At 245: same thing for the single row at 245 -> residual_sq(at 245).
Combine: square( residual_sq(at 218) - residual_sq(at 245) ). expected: 16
